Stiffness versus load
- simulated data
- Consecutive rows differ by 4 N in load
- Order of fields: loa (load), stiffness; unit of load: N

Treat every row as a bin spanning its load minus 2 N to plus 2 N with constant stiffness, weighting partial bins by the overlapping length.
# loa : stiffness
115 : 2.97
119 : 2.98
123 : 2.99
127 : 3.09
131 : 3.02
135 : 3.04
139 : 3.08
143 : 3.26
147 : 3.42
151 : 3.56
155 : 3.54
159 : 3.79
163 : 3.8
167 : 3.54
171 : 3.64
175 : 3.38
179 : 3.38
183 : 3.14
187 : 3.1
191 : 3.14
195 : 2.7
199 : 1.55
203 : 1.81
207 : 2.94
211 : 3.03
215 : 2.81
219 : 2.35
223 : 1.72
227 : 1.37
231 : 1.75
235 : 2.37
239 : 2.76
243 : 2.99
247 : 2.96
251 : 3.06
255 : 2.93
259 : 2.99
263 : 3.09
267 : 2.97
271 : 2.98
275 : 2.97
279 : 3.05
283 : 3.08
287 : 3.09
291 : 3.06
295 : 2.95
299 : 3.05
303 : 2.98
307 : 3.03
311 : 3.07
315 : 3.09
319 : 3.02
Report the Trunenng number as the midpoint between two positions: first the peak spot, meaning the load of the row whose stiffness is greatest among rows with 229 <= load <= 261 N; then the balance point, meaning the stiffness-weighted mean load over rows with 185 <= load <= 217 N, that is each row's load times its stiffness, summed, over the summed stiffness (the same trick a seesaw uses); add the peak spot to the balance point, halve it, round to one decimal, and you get 225.9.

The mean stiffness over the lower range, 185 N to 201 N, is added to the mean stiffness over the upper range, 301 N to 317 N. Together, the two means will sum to 5.7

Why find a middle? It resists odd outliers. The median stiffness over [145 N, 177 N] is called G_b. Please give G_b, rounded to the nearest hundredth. 3.55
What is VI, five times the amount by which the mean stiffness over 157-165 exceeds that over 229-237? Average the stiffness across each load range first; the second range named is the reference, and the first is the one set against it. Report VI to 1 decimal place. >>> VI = 8.7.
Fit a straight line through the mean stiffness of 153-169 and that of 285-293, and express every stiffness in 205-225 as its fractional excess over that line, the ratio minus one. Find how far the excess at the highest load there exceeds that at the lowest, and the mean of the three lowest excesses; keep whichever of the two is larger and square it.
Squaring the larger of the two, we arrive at 0.11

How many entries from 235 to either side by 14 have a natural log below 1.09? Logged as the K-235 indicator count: 6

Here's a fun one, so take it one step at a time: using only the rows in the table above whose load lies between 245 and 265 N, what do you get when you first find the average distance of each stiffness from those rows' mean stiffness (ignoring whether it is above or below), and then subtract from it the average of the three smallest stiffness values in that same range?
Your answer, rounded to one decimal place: -2.9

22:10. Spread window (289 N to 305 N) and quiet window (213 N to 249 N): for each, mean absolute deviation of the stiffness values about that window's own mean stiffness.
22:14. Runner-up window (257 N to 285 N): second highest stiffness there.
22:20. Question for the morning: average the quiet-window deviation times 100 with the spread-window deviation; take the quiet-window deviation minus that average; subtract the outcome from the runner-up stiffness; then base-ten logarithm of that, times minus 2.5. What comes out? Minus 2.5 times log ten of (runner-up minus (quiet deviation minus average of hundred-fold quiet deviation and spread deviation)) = -3.6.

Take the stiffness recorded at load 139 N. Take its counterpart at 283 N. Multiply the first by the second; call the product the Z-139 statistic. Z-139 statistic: 9.5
